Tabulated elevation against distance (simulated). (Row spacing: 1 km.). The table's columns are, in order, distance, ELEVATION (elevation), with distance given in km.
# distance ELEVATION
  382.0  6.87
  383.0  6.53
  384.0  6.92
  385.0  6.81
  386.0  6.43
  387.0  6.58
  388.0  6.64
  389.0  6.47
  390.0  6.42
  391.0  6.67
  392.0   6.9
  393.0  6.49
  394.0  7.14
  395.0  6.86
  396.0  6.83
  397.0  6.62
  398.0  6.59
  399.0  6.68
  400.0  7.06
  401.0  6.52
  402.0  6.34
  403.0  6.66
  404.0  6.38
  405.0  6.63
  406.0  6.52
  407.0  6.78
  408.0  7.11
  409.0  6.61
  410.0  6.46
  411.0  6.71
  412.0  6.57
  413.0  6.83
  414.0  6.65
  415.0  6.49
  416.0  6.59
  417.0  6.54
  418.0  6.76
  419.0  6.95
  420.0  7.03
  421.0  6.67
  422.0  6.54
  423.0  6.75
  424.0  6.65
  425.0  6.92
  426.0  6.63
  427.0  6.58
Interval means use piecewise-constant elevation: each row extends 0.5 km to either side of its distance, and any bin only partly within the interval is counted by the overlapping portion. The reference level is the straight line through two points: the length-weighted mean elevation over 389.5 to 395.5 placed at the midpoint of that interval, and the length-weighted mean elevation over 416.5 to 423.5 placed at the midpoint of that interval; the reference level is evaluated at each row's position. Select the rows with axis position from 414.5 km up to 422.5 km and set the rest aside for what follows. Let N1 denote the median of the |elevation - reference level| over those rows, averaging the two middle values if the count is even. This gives 0.20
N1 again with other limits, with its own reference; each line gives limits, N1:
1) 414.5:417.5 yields 0.21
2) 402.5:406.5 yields 0.17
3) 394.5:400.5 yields 0.12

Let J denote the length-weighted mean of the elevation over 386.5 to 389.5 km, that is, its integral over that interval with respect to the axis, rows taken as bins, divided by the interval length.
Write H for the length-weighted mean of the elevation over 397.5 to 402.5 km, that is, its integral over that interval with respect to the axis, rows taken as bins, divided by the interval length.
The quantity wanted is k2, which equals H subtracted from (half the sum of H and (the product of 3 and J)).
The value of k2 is 6.53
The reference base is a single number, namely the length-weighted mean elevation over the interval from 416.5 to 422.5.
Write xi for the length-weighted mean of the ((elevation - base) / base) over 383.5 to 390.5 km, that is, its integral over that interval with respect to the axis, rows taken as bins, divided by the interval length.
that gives -0.020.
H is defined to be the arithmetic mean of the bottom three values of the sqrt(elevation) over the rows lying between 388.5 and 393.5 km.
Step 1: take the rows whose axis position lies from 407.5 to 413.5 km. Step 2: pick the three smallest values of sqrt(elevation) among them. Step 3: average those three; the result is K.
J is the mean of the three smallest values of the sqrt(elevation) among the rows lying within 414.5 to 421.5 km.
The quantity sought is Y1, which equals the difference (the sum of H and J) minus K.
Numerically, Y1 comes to 2.54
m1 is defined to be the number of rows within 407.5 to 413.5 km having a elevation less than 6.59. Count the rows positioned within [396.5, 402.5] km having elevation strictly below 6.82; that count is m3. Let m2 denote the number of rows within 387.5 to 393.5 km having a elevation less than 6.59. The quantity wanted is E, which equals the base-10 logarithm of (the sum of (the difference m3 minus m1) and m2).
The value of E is 0.78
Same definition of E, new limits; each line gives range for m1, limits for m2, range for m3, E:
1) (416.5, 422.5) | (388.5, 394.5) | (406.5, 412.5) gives 0.78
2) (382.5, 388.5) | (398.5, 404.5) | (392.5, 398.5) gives 0.48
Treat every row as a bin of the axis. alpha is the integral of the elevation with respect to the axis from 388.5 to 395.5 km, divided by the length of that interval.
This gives 6.71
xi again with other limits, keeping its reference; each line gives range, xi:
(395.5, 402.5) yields -0.013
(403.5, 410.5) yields -0.016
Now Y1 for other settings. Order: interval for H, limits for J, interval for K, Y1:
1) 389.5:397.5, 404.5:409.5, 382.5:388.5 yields 2.57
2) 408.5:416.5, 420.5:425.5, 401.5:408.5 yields 2.59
